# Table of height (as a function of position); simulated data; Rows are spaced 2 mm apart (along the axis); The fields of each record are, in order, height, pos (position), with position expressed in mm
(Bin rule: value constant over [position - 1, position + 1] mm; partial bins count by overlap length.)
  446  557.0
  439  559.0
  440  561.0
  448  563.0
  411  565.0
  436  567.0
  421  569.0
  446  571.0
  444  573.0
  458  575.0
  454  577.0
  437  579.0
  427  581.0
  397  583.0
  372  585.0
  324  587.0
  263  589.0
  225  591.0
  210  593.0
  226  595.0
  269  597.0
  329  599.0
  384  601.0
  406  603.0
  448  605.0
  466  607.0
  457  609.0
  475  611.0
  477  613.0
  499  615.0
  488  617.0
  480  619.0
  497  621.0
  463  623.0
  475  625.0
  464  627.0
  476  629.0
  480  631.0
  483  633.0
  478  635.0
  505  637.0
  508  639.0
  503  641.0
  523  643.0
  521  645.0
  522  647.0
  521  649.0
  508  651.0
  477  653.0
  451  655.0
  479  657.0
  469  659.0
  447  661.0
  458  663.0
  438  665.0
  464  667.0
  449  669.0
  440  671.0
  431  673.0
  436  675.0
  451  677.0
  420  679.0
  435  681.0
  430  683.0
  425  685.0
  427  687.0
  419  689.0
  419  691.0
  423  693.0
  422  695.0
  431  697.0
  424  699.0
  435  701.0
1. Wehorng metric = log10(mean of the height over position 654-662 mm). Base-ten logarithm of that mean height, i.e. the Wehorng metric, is 2.66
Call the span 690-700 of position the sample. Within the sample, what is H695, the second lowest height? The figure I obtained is 422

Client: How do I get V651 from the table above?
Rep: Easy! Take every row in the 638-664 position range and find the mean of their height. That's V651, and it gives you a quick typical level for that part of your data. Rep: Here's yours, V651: 491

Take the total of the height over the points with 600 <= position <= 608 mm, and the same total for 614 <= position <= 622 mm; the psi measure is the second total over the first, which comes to 1.15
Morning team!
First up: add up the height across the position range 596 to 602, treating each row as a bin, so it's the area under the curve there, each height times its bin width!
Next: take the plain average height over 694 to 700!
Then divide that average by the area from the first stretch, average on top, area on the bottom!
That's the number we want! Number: 0.217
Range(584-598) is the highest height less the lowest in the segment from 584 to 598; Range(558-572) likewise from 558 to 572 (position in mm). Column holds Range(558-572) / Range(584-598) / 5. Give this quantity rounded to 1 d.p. 0.0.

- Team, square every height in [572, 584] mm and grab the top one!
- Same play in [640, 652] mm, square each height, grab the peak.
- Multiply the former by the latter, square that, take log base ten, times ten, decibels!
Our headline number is 215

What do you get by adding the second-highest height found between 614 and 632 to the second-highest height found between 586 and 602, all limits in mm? 826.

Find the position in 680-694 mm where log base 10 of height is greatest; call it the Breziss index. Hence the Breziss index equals 681.0 mm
